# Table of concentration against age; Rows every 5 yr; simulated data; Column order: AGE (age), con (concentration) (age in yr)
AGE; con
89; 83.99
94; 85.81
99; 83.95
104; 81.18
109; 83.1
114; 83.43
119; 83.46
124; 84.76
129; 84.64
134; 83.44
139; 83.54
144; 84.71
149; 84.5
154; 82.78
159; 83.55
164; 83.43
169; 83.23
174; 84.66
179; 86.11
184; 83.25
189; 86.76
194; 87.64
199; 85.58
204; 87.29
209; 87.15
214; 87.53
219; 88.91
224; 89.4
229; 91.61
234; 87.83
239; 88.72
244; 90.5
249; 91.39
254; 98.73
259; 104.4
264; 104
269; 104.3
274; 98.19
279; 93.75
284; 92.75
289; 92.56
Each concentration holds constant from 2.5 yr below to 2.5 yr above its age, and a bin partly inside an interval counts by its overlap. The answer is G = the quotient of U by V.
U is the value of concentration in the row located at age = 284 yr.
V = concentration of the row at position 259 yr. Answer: 0.89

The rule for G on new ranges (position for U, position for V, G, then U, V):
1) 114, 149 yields 0.99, 83.43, 84.5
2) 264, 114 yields 1.25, 104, 83.43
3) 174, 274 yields 0.86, 84.66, 98.19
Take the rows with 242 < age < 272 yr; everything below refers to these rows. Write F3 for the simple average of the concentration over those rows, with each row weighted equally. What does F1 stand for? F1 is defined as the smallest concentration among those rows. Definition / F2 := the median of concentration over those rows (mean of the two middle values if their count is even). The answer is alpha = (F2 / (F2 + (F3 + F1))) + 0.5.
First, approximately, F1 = 90.5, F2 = 101.4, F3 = 99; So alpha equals 0.849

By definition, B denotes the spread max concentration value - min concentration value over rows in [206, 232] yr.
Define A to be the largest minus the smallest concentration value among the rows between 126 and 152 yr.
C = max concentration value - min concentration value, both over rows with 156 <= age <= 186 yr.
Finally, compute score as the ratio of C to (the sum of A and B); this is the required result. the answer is 0.5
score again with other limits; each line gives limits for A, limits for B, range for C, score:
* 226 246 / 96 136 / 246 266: 1.8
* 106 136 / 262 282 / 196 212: 0.1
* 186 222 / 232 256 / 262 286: 0.8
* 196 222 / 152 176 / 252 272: 1.1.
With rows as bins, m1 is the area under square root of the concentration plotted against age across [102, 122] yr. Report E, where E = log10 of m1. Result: 2.26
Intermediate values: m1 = 182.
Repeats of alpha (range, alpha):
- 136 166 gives 0.834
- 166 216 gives 0.838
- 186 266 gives 0.835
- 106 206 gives 0.834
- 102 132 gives 0.836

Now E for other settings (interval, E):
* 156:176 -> 2.26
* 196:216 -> 2.27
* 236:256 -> 2.28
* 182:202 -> 2.27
